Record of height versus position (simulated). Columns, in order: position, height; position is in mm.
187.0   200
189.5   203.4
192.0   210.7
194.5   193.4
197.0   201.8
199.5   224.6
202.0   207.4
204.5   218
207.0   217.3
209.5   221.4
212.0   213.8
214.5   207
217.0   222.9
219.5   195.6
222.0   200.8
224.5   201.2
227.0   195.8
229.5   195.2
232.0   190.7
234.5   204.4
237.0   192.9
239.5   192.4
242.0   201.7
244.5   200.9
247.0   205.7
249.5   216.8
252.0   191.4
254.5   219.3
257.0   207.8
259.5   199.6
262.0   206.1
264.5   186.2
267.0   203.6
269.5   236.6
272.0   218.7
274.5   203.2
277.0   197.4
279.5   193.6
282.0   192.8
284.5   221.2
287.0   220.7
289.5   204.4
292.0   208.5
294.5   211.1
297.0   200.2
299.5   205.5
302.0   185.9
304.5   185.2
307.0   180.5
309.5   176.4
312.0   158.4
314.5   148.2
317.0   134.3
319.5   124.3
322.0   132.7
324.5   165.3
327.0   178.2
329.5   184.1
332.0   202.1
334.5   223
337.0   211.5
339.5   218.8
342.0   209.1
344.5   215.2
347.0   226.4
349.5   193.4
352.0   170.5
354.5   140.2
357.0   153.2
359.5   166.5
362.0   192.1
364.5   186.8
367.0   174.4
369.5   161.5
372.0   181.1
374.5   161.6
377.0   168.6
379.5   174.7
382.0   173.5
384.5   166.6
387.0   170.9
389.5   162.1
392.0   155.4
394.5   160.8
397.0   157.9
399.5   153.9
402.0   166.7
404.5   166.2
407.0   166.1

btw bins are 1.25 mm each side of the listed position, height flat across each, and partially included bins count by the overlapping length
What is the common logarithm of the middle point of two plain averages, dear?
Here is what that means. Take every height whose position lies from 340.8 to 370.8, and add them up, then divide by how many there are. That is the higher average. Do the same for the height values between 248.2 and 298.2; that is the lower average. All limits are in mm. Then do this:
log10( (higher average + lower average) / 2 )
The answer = 2.29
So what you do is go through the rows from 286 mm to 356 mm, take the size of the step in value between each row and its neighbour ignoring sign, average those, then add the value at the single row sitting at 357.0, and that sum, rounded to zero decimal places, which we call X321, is 166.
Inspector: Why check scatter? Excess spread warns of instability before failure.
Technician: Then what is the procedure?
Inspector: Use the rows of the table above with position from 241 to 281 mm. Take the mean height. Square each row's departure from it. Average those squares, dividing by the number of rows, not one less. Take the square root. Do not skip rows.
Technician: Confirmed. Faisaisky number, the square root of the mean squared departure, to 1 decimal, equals 12.0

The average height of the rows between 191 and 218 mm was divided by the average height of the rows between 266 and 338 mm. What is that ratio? 1.12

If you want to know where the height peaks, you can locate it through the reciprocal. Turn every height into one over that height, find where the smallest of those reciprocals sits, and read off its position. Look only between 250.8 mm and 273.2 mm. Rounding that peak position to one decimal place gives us 269.5 mm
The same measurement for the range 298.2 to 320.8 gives 299.5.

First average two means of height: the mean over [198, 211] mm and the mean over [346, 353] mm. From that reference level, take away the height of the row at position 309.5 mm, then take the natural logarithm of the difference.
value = 3.4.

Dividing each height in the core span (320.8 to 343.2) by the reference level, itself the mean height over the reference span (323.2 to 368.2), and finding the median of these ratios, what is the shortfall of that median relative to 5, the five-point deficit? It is 3.93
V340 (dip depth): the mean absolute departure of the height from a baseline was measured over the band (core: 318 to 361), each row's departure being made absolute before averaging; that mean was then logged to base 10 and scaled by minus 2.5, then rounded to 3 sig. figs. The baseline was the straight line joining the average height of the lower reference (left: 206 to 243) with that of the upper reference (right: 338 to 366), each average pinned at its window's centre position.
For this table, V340 -3.62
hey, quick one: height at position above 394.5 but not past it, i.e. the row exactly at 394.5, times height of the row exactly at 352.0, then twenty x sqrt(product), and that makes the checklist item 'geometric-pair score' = 3312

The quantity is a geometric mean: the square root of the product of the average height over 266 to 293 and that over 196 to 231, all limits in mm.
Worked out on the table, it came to 209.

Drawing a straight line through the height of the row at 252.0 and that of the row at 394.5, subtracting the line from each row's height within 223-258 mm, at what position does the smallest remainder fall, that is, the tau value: 232.0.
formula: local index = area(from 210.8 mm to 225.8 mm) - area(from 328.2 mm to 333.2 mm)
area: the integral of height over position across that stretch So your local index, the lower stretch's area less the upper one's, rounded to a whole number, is 2138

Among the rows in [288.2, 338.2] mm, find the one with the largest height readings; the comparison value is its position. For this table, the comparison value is 334.5 mm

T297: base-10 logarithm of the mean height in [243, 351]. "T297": 2.29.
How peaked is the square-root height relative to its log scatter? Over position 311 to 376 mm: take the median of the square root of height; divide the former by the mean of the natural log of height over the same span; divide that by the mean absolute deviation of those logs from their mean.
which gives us 19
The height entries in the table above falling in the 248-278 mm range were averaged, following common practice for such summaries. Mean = 207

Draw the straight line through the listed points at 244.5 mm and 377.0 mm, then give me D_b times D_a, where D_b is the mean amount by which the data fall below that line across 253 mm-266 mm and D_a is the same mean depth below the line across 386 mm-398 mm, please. -23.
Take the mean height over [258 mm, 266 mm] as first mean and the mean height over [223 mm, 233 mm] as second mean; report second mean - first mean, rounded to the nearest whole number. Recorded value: -2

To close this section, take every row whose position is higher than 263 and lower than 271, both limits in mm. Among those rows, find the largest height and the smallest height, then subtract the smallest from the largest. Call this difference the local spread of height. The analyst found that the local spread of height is 50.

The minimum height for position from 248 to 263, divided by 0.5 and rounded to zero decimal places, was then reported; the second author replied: 383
